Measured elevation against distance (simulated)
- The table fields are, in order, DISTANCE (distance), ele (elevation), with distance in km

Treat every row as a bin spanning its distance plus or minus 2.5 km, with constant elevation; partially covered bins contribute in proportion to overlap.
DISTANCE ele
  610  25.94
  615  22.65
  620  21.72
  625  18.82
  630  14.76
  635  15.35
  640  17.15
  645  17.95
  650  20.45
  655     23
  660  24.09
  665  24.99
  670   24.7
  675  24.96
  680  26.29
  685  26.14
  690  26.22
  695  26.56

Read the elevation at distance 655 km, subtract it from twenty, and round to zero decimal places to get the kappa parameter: -3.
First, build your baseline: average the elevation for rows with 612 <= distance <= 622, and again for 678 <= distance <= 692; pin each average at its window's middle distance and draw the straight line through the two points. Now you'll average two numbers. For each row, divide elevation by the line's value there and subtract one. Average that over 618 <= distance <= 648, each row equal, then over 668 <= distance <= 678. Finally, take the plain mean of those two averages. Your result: -0.13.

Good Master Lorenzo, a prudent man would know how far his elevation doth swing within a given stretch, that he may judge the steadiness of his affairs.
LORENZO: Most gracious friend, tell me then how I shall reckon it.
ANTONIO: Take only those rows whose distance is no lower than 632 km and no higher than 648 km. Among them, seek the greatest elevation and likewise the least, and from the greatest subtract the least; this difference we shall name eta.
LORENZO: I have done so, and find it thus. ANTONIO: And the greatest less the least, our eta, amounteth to 2.6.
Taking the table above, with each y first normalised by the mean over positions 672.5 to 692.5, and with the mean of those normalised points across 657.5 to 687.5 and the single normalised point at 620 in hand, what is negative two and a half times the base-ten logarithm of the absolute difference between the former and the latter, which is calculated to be 2.18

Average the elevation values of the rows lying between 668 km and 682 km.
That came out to 25.3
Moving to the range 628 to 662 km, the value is 19.0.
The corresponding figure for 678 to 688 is 26.2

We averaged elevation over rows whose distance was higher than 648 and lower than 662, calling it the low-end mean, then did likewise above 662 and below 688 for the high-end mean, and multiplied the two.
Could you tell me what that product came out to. 572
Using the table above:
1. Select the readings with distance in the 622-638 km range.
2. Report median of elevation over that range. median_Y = 15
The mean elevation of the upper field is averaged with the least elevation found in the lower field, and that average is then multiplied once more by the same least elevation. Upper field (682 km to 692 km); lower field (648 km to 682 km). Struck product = 477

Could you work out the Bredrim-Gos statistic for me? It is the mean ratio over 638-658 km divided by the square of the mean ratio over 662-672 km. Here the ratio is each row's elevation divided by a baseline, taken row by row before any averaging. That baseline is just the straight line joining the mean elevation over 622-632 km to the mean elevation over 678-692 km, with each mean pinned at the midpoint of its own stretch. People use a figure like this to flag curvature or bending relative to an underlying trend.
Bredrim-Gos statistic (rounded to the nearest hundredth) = 0.86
